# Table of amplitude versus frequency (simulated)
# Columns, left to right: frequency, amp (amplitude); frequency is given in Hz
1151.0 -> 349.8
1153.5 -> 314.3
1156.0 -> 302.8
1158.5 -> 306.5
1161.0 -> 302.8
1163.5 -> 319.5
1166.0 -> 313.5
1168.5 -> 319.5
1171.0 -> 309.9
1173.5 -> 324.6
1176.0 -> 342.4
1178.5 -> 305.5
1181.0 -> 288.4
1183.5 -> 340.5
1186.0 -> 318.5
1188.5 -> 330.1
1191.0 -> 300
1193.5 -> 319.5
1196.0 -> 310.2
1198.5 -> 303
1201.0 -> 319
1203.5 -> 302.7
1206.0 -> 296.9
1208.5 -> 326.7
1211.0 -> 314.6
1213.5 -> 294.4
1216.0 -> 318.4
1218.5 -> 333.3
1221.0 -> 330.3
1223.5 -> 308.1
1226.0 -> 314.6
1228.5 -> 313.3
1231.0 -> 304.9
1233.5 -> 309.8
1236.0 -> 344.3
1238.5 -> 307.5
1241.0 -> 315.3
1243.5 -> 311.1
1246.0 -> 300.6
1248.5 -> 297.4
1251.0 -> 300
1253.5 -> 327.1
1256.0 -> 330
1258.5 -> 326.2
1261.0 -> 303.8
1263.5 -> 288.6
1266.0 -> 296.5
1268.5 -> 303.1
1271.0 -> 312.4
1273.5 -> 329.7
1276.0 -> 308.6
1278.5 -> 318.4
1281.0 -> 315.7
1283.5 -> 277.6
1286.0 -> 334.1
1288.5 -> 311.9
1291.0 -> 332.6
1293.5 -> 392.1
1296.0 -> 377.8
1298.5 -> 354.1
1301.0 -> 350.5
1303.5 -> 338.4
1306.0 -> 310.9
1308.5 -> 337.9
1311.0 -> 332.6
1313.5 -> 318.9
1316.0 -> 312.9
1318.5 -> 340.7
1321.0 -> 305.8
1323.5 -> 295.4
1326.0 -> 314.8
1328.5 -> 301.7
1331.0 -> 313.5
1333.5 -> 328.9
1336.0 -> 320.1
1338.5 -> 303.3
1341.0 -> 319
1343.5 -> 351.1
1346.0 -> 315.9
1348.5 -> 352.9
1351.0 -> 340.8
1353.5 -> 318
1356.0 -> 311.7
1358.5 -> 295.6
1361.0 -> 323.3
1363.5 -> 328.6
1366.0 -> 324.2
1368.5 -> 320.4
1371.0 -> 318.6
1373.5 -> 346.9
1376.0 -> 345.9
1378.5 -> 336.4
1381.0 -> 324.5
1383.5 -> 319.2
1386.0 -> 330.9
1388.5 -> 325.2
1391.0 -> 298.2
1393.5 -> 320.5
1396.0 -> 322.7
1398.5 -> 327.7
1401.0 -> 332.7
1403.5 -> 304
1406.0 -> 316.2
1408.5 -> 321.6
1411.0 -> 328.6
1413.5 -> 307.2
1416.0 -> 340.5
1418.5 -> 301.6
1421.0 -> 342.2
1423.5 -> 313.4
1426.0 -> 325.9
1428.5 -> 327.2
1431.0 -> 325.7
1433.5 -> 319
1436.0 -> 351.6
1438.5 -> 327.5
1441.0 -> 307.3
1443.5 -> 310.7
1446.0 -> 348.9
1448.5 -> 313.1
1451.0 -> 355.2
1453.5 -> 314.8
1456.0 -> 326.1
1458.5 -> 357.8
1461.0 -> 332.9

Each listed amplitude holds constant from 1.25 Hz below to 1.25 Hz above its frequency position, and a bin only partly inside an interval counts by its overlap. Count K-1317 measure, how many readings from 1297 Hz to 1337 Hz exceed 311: 12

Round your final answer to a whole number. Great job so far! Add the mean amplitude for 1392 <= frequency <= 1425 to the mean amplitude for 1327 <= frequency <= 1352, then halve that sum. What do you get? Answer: 323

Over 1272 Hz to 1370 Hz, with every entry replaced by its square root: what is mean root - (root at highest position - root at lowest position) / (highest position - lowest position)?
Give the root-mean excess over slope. 18.0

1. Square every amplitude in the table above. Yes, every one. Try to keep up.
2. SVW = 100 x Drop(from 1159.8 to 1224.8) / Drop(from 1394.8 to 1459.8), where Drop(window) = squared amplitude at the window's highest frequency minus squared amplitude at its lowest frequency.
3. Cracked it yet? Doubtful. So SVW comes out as 14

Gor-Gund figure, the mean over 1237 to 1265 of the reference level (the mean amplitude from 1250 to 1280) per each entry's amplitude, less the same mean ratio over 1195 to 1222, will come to 0.01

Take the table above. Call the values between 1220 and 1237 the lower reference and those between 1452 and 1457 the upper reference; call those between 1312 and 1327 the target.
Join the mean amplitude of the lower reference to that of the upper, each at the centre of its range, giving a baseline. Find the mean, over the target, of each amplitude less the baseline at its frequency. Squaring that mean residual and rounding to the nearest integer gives 17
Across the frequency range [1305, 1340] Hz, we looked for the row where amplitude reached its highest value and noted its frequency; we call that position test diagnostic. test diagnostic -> 1318.5 Hz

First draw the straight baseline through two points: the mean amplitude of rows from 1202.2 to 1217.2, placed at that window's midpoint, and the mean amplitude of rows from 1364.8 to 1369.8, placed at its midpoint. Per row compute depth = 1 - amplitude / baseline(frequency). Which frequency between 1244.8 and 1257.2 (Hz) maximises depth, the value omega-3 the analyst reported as 1248.5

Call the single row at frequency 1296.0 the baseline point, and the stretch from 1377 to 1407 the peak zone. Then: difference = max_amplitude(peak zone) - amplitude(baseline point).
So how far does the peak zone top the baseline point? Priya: -41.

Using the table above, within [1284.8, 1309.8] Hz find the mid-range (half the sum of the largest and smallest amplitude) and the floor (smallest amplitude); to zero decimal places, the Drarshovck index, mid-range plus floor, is 662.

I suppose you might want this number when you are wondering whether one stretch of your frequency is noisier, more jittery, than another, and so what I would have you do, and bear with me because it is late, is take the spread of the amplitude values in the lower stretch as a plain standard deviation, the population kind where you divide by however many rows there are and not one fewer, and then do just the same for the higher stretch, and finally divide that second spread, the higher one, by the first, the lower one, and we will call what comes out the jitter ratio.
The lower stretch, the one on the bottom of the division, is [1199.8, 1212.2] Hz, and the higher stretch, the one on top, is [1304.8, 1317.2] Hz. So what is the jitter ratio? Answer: 1.0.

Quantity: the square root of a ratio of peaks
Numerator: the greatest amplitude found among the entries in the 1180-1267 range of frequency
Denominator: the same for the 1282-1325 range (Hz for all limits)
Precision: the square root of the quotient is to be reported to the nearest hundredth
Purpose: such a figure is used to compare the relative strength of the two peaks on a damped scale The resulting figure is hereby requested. 0.94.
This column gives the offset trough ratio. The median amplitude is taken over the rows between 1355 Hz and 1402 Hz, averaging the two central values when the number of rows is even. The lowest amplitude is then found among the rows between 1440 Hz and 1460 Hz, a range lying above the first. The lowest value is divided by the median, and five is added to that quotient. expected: 5.948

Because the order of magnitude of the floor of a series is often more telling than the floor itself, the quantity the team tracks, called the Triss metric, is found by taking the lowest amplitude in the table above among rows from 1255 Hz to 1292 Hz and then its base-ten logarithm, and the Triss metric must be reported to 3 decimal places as 2.443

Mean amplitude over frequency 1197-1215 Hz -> 308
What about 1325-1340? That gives 314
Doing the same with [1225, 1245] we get 315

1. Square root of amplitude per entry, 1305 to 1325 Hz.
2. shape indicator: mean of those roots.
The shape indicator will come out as 17.9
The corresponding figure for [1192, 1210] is 17.6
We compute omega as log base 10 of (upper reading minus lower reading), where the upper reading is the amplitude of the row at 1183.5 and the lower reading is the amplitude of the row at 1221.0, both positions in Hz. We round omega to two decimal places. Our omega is 1.01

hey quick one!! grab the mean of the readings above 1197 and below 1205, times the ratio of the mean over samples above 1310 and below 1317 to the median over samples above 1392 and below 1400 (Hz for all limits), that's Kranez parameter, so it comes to 307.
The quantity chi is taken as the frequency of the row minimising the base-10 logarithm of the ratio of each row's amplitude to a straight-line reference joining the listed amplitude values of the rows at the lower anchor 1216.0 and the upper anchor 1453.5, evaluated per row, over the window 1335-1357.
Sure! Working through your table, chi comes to 1338.5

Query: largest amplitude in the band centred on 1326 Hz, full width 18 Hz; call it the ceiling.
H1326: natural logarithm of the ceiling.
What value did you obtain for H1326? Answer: 5.831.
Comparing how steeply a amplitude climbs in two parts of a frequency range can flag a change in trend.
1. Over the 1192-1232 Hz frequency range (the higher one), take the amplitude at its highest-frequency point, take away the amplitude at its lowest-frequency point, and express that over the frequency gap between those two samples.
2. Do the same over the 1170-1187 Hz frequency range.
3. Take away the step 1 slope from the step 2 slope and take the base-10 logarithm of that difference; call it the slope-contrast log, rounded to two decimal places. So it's -0.02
